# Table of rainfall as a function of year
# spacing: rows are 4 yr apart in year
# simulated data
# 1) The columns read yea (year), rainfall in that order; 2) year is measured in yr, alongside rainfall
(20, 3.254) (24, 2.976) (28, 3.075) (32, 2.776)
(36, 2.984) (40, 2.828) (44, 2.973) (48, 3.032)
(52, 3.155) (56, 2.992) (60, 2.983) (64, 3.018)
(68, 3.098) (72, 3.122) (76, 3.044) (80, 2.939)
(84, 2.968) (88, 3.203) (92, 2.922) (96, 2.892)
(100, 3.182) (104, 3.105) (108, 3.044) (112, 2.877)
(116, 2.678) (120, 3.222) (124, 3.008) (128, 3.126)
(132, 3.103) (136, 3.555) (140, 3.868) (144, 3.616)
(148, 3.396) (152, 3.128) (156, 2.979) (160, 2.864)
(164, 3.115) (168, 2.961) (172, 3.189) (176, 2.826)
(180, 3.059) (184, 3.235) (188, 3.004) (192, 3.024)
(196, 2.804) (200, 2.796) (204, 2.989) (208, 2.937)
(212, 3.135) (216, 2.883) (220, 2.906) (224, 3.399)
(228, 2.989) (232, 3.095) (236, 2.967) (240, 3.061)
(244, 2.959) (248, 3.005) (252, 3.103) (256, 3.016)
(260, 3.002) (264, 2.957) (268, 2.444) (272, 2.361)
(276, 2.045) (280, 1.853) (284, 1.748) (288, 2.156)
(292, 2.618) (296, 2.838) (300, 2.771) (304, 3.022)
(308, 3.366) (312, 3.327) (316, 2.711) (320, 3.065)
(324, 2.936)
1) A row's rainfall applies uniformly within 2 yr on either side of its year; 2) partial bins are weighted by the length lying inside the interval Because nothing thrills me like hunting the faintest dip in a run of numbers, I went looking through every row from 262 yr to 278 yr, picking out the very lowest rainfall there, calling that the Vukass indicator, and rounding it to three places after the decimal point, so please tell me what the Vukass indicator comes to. 2.045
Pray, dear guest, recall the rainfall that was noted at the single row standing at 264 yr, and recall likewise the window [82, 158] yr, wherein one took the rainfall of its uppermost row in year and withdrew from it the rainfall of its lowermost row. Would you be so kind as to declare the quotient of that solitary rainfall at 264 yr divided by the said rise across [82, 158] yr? 269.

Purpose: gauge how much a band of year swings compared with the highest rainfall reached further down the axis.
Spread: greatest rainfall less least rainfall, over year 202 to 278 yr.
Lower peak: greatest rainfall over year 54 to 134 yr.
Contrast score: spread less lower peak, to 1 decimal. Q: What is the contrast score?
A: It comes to -1.9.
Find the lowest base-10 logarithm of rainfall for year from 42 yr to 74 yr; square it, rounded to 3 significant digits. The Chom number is 0.224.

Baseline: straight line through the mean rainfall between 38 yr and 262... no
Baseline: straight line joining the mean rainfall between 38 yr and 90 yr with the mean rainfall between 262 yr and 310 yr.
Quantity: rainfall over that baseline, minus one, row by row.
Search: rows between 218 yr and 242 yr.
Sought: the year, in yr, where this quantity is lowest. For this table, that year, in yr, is 220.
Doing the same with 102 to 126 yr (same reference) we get 116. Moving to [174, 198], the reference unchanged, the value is 176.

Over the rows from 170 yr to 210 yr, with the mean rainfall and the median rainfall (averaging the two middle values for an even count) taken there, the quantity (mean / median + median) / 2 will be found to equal 2.00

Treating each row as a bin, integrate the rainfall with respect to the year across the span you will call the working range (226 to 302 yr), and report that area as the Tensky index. 204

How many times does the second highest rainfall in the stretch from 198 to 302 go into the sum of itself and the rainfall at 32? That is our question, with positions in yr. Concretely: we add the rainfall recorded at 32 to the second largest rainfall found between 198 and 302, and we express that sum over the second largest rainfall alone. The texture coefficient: 1.89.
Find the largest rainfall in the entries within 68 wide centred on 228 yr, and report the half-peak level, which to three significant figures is 1.70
